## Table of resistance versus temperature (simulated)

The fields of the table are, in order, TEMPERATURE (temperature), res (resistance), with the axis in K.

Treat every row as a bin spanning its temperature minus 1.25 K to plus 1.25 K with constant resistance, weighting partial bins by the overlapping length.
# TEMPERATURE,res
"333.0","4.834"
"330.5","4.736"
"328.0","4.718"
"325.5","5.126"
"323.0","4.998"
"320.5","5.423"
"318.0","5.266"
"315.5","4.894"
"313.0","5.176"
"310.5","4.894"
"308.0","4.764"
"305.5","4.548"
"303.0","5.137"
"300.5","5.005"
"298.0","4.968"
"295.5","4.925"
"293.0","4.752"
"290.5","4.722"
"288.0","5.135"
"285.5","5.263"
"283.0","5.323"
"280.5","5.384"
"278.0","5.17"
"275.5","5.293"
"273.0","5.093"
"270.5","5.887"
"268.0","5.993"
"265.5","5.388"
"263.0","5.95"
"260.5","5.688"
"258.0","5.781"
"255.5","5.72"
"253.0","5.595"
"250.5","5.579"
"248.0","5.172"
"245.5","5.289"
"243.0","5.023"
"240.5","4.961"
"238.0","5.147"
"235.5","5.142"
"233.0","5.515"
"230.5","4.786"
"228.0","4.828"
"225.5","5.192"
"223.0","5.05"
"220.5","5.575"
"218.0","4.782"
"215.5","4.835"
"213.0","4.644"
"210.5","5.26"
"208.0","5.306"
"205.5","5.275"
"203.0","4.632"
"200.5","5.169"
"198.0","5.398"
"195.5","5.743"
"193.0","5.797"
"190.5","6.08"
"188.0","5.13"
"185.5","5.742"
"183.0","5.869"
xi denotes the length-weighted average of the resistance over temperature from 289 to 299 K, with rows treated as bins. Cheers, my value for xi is 4.8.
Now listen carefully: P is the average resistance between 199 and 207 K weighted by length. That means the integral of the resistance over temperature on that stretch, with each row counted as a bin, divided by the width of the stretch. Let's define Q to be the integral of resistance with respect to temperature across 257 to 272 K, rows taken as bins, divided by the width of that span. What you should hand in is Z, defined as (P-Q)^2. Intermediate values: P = 5.05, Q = 5.77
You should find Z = 0.5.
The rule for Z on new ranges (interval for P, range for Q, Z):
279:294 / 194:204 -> 0.0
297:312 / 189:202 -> 0.5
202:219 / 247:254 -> 0.2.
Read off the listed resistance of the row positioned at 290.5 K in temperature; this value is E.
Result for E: 4.722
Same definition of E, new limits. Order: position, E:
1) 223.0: 5.05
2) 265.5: 5.388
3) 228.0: 4.828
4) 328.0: 4.718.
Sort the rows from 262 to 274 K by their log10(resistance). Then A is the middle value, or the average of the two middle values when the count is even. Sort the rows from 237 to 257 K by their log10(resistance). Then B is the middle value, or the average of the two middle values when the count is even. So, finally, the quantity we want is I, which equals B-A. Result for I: -0.051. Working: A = 0.77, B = 0.72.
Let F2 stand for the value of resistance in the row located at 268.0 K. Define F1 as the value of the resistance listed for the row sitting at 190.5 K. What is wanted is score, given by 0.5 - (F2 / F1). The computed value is -0.49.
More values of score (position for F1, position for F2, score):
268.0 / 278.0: -0.36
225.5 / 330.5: -0.41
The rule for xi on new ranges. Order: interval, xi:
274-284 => 5.3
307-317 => 4.9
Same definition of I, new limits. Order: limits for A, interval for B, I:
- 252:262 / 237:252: -0.044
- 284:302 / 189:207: 0.036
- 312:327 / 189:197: 0.051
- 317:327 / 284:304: -0.018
